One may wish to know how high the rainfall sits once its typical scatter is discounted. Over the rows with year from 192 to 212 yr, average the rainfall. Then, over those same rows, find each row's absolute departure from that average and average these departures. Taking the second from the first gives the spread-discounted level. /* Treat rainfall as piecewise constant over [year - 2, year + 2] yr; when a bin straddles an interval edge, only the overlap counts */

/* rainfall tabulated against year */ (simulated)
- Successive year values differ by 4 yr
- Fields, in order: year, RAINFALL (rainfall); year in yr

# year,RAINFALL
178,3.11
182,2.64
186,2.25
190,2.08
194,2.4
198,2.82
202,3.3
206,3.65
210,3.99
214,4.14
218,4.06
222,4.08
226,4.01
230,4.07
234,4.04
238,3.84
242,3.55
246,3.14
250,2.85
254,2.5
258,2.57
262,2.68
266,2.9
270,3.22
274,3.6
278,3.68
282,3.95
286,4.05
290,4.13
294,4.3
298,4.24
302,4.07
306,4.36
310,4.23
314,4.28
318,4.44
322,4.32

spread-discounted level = 2.7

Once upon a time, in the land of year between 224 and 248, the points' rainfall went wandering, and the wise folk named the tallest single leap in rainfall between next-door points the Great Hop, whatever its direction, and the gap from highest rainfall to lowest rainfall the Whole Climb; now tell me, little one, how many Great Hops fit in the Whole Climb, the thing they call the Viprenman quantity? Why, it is 2.27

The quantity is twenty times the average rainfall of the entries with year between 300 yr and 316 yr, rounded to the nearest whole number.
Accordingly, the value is 85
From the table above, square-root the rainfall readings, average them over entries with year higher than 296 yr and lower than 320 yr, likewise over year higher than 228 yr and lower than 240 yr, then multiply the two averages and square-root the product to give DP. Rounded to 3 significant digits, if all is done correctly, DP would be 2.03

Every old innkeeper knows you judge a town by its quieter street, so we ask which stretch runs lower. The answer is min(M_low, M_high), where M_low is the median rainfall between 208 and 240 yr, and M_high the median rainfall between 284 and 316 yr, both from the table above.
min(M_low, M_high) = 4.05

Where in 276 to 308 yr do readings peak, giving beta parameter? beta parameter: 306 yr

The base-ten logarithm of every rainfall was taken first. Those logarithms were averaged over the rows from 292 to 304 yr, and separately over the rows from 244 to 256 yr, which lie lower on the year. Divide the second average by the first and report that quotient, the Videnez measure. 0.72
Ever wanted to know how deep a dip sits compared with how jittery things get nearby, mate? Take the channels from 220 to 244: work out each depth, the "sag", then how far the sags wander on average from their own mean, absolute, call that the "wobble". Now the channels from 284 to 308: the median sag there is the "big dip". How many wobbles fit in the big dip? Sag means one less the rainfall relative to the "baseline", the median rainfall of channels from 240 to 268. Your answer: -8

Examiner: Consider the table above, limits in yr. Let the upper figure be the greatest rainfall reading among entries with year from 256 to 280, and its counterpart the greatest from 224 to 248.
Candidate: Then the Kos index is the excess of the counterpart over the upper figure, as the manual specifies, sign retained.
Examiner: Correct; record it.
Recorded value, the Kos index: 0.4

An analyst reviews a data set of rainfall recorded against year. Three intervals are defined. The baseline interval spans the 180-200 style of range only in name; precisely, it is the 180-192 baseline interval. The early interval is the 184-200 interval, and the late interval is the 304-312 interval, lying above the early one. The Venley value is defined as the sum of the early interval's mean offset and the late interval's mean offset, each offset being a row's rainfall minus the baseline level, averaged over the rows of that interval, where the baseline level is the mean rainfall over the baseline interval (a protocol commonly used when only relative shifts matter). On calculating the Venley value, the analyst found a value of 2.0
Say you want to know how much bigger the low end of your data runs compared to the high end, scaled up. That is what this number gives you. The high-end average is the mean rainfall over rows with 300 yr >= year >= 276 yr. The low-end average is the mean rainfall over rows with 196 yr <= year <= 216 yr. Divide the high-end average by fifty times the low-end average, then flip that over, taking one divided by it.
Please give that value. 44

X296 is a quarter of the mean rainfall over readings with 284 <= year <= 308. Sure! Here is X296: 1.05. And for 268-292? 0.94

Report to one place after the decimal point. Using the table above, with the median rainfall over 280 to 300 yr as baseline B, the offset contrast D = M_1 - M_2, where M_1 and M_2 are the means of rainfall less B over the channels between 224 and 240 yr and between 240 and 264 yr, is 1.1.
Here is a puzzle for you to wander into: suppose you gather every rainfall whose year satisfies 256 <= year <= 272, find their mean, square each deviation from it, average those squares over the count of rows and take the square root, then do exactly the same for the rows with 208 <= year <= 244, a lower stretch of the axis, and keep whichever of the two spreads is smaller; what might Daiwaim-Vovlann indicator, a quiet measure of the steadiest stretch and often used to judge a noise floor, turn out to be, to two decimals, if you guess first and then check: 0.17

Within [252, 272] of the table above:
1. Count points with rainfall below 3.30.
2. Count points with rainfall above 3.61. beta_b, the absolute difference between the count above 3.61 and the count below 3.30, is 5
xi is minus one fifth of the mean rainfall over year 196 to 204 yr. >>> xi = -0.61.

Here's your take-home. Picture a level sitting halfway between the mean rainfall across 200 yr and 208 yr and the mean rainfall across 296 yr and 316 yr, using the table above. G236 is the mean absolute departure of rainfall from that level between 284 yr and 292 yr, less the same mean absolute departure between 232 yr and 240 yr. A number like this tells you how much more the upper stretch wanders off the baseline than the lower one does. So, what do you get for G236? 0.13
